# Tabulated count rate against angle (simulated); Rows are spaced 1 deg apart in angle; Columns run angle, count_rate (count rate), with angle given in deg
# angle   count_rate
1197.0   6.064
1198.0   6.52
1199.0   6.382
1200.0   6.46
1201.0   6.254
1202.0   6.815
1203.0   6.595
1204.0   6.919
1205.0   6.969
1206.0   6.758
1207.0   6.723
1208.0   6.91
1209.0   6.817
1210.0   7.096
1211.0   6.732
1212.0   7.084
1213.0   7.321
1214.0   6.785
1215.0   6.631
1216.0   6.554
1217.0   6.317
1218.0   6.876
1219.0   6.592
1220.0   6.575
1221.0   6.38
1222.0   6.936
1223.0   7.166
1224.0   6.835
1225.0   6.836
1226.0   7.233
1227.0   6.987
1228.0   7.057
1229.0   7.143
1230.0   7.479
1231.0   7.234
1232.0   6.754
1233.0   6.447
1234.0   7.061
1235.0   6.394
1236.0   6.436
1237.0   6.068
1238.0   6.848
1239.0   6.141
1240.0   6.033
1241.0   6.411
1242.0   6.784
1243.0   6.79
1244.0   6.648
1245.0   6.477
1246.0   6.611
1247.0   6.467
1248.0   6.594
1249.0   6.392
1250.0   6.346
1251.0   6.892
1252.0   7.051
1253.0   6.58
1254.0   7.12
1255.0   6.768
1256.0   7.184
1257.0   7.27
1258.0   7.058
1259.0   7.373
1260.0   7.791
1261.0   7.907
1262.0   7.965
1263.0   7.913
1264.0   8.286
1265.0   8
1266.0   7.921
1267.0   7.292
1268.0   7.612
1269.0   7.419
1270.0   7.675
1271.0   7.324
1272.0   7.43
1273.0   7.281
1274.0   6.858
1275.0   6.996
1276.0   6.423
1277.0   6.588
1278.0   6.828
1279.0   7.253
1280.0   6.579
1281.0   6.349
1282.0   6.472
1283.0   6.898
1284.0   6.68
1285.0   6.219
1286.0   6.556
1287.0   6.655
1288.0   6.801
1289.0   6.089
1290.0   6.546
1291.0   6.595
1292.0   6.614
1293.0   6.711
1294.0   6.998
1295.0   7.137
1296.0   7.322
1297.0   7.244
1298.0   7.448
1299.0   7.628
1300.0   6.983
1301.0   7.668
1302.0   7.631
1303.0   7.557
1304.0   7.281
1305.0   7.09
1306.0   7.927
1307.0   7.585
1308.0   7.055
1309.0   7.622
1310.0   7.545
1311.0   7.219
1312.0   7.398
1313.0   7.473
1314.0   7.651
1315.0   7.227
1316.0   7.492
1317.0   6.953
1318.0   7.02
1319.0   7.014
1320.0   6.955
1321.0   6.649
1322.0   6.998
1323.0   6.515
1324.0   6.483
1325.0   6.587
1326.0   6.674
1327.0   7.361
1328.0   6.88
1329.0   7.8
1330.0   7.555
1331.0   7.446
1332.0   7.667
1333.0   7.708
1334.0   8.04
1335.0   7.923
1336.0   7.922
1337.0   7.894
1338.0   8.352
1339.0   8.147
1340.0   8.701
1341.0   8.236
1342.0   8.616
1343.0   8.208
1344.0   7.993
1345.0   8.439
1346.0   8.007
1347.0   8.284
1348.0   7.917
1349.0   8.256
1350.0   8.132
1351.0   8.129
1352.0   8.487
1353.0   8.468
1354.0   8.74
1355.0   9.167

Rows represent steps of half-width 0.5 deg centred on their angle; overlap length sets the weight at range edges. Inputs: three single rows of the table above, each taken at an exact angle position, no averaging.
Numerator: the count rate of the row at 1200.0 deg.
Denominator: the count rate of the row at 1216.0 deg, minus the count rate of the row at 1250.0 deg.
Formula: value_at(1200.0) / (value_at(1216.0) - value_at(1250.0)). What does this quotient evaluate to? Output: 31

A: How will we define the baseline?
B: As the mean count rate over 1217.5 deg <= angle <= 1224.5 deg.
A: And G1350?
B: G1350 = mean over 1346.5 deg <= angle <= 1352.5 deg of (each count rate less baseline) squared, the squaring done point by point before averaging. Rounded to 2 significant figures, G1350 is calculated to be 2.1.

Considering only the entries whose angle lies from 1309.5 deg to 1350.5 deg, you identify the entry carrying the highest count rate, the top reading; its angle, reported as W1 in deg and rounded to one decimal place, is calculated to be 1340.0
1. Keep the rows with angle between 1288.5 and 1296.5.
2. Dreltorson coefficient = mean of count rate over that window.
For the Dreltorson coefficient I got 6.8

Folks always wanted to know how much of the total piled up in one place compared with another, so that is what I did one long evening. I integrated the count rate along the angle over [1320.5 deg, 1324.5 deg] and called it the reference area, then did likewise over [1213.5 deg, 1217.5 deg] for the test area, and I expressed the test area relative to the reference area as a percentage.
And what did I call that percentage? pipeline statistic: 99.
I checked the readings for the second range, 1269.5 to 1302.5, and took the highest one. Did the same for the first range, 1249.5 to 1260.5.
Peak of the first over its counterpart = 1.02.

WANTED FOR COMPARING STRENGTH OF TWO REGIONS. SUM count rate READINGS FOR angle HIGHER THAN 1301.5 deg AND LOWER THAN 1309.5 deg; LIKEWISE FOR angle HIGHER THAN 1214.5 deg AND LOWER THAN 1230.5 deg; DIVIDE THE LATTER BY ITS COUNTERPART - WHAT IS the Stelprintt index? 1.83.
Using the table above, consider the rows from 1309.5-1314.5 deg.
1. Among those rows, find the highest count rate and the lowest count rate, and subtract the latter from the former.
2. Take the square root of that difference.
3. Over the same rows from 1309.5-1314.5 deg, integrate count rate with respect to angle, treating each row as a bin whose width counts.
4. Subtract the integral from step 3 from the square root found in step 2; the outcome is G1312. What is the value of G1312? -37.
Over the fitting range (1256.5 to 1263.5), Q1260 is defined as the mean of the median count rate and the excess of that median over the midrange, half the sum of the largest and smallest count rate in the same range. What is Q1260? 4.04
